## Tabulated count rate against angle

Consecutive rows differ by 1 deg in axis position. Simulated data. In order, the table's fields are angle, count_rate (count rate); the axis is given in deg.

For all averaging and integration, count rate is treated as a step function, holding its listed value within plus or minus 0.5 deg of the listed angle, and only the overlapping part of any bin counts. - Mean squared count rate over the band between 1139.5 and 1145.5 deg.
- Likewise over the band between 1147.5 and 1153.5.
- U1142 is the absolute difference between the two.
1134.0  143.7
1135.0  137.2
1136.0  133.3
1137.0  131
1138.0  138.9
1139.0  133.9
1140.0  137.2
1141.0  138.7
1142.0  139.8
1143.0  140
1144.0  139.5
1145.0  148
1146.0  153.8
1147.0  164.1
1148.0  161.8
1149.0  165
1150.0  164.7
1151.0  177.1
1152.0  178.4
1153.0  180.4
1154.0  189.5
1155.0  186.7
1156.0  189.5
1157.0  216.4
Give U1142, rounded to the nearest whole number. 9616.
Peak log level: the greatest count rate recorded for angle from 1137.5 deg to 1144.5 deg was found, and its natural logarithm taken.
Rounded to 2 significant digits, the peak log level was 4.9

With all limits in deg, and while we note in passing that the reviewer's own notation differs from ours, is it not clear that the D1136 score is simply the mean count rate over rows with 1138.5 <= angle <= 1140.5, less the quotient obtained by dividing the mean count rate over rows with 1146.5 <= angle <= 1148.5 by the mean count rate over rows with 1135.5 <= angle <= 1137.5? 134.3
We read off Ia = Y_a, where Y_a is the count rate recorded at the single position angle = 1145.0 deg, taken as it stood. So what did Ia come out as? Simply 148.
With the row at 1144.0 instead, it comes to 139.5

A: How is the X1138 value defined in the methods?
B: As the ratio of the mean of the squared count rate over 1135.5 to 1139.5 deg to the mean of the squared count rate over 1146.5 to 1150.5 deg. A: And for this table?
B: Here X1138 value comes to 0.67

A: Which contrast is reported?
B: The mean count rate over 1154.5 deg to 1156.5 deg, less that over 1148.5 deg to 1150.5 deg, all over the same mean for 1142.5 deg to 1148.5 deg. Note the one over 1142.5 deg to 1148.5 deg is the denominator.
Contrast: 0.15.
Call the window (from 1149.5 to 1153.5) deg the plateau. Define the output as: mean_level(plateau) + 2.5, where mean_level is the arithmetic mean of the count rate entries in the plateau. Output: 178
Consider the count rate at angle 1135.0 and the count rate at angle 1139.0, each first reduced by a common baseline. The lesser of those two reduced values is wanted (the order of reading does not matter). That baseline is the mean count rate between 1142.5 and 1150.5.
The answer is -20.7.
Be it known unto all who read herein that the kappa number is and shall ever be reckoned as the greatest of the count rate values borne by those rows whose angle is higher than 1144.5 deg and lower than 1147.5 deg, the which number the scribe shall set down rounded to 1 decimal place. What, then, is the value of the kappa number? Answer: 164.1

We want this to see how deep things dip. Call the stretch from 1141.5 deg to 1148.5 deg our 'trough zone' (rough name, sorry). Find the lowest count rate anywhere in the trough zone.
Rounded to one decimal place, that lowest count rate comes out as 139.5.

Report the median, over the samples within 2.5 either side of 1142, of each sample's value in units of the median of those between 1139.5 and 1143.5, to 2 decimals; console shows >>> 1.00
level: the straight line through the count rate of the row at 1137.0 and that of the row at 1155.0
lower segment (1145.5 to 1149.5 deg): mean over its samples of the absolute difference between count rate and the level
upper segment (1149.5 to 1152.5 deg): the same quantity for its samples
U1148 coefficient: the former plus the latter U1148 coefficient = 6.8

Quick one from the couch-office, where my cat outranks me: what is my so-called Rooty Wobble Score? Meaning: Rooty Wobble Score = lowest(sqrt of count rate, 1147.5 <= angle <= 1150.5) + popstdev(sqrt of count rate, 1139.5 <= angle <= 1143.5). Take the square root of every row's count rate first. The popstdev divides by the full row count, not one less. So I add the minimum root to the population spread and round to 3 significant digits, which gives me 12.8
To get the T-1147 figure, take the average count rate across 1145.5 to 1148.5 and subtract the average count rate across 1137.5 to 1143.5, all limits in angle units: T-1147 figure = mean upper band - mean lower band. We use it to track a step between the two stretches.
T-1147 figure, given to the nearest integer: 22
